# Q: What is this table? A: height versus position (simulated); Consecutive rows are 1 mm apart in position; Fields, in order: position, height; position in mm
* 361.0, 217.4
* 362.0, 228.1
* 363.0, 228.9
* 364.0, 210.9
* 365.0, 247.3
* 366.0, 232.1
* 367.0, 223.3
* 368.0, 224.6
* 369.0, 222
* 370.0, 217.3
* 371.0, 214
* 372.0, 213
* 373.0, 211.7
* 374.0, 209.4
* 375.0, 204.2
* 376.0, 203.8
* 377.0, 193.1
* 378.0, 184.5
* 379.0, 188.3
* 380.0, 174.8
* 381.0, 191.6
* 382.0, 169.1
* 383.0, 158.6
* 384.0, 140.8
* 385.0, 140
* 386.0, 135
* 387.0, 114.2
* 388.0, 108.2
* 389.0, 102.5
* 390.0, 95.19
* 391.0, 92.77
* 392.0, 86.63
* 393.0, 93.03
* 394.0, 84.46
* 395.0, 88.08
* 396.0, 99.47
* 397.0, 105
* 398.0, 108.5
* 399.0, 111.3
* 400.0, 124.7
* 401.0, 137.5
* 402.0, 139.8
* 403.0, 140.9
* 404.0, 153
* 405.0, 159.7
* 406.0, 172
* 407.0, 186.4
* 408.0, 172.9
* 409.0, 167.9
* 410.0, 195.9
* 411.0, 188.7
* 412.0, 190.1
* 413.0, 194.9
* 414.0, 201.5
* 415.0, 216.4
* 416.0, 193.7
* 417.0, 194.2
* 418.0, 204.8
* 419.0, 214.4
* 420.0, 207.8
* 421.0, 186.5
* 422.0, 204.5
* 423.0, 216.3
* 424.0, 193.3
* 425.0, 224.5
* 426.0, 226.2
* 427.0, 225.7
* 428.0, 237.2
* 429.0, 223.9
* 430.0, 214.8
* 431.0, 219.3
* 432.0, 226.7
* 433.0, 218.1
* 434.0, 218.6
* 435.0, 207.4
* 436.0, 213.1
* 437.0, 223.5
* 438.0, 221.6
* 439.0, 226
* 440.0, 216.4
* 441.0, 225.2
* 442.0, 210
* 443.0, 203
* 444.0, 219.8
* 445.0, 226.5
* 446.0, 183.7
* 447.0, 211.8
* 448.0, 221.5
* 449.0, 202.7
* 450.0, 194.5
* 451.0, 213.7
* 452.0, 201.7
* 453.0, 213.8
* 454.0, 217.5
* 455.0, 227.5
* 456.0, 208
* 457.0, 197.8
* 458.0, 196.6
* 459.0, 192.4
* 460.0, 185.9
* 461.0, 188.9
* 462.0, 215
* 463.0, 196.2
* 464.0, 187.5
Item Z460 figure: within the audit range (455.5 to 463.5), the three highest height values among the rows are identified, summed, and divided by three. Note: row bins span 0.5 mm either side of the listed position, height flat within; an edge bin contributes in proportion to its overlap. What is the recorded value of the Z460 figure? 207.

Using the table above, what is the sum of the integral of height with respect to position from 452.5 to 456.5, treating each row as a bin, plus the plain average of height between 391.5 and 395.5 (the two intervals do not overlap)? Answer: 955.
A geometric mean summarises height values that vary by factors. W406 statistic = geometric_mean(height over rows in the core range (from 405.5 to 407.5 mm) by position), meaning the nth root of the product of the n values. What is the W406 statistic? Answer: 179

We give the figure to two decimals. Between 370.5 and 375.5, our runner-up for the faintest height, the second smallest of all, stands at 209.40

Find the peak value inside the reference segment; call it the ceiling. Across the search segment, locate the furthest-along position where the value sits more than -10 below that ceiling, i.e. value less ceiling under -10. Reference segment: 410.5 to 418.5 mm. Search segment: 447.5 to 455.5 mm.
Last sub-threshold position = 452.0 mm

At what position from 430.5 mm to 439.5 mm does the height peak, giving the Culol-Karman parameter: 432.0 mm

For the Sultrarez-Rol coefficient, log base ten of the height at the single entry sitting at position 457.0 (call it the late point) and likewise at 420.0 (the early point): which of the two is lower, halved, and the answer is 1.15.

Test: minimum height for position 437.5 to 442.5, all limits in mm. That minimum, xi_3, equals 210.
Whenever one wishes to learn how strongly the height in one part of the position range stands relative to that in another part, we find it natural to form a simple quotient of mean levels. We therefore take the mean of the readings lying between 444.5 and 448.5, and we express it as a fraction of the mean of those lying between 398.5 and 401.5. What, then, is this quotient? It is 1.69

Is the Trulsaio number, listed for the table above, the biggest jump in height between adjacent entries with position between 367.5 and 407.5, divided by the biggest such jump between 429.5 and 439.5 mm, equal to 2.0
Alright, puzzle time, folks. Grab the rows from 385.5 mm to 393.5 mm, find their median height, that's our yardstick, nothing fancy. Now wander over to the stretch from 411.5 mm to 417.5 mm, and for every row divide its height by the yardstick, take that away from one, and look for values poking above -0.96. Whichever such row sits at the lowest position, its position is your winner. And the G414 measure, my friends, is 412.0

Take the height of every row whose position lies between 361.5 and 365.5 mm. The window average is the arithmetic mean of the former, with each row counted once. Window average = 229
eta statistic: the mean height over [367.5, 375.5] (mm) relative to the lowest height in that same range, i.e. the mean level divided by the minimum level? 1.1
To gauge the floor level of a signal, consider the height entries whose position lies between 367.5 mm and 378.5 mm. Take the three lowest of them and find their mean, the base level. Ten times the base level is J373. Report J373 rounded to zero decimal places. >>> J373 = 1938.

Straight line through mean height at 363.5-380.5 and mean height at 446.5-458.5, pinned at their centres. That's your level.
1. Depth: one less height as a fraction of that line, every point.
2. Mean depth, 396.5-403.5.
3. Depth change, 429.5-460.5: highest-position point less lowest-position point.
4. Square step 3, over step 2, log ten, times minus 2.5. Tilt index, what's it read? 3.4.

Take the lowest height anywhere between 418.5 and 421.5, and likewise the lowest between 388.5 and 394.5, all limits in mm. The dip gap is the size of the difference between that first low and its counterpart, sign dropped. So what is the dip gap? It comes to 102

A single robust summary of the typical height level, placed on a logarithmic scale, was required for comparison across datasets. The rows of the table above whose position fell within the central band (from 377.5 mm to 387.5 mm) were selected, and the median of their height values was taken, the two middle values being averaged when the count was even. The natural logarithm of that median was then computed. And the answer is 5.10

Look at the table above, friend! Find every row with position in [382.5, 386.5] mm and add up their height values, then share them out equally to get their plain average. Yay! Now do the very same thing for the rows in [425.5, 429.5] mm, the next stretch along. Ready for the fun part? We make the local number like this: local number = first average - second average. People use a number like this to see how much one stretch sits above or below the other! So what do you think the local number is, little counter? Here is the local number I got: -85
